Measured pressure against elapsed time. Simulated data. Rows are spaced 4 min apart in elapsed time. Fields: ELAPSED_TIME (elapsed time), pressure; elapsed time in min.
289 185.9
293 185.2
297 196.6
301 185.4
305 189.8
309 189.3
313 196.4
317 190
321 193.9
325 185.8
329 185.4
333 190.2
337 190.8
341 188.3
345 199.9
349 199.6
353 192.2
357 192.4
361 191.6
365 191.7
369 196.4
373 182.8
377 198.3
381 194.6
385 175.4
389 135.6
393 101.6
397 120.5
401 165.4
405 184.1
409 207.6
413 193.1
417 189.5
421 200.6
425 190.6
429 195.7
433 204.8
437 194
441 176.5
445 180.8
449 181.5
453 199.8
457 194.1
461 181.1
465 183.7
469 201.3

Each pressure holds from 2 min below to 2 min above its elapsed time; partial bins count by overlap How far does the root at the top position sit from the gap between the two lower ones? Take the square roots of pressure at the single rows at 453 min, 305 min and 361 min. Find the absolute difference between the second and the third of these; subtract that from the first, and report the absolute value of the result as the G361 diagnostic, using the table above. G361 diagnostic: 14.1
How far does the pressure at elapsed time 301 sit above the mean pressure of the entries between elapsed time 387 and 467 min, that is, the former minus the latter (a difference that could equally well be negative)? 6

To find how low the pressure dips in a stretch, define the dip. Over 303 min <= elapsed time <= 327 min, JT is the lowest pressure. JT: 185.8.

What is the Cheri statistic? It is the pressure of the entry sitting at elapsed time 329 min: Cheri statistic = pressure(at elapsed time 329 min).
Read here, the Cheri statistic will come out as 185.4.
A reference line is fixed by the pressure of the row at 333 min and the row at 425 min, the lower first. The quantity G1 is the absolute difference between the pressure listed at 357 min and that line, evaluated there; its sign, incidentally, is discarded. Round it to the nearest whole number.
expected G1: 2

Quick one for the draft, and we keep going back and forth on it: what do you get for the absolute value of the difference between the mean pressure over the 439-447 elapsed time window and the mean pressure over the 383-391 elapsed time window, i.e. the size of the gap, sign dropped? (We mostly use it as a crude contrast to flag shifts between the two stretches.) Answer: 23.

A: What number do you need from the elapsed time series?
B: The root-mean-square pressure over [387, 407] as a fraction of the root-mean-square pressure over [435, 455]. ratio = 0.77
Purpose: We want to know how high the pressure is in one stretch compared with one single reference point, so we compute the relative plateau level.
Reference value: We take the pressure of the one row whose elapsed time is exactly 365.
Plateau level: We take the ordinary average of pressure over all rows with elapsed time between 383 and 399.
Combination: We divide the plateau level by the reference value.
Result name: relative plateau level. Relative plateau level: 0.70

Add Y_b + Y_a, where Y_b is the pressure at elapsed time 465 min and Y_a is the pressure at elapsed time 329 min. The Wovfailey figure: 369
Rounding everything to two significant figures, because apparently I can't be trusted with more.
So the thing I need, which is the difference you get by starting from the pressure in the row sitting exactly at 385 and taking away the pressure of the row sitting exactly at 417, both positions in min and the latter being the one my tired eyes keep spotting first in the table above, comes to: -14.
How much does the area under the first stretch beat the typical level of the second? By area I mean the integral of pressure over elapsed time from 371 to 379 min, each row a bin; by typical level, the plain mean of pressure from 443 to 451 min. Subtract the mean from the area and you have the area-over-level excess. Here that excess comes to 1343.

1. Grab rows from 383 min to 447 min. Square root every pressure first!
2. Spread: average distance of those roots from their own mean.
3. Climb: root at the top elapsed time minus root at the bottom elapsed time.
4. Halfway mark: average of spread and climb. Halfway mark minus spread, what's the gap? -0.35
